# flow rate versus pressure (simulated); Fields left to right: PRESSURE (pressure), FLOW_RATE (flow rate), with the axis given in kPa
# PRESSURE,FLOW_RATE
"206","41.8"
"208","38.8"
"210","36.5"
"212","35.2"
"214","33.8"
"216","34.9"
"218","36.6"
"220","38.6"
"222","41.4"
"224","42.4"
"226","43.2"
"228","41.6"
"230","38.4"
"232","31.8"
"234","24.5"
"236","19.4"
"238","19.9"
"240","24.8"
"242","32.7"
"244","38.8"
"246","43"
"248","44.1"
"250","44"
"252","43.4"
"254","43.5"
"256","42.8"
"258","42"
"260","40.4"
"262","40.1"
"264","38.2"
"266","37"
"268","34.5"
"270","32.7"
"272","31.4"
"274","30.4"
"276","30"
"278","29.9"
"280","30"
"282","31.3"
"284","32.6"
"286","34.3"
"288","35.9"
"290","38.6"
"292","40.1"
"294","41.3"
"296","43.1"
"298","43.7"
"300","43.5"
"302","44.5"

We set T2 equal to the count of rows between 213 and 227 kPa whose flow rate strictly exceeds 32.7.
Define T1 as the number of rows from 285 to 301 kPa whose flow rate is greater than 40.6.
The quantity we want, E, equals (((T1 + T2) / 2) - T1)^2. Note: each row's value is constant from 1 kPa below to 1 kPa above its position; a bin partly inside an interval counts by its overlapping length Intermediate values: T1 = 4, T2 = 7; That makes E 2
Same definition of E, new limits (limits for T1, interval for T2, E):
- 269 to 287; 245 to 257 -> 9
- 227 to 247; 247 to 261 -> 6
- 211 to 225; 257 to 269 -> 4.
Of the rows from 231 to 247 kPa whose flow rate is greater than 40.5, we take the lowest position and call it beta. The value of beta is 246 kPa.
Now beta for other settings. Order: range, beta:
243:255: 246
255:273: 256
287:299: 294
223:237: 224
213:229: 222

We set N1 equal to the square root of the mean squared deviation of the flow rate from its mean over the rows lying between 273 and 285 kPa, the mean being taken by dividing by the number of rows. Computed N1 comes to 1.0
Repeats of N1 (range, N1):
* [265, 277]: 2.4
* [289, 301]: 1.9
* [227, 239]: 8.7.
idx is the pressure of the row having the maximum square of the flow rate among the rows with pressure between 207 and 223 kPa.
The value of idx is 222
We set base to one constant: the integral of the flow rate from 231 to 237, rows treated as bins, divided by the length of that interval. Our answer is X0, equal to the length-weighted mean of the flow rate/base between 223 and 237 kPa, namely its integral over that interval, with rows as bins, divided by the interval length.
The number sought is 1.37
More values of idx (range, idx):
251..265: 254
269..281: 270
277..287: 286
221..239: 226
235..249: 248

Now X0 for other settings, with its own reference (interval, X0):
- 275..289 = 1.27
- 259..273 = 1.44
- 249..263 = 1.68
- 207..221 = 1.44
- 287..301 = 1.62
